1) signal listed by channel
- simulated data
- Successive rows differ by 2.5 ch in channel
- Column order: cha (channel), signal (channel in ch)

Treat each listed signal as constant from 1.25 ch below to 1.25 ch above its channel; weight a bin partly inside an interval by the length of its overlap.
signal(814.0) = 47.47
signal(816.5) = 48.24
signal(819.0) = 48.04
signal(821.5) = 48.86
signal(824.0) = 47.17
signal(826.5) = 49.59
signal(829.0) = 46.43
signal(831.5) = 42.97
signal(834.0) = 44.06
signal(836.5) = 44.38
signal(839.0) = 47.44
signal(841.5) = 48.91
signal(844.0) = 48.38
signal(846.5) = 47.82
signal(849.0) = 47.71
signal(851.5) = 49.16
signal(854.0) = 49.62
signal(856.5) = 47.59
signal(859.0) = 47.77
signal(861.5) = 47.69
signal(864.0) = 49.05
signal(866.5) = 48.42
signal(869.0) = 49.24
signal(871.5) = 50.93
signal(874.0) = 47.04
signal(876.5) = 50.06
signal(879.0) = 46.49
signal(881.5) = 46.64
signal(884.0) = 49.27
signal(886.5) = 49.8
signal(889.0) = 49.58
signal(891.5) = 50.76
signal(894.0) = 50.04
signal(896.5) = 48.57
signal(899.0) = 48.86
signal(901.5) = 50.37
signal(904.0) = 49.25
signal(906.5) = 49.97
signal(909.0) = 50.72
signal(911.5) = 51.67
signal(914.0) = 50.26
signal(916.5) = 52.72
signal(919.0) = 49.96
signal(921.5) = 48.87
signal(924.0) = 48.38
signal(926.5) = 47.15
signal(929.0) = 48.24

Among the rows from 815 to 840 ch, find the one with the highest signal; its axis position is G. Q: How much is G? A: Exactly 826.5 ch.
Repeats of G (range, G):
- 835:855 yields 854.0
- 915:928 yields 916.5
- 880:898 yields 891.5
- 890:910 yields 891.5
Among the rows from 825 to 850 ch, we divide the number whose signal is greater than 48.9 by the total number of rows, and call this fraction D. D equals 0.20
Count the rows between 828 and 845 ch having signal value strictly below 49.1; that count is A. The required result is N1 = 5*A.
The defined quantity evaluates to 35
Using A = 7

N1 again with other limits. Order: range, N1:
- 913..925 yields 10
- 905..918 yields 0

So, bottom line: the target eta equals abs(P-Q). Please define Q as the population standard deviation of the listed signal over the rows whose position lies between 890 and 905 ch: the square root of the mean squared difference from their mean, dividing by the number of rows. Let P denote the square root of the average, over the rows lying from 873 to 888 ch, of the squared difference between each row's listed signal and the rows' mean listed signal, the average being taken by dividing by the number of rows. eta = 0.7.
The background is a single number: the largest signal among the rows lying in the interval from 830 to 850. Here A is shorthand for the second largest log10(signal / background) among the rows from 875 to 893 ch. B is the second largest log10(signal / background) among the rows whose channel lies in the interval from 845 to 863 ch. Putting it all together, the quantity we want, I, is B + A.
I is 0.012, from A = 0.0101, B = 0.0022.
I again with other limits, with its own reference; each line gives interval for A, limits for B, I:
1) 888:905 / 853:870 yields 0.016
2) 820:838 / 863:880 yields 0.010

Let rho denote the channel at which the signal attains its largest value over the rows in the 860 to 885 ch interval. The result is 871.5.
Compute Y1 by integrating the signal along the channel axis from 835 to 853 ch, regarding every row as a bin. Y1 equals 858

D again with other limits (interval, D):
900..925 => 0.80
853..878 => 0.50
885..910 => 0.80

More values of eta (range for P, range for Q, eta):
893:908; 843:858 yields 0.1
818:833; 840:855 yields 1.5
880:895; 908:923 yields 0.1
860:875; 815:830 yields 0.2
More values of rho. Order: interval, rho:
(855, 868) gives 864.0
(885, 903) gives 891.5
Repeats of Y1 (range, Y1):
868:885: 825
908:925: 857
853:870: 824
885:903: 895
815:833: 851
